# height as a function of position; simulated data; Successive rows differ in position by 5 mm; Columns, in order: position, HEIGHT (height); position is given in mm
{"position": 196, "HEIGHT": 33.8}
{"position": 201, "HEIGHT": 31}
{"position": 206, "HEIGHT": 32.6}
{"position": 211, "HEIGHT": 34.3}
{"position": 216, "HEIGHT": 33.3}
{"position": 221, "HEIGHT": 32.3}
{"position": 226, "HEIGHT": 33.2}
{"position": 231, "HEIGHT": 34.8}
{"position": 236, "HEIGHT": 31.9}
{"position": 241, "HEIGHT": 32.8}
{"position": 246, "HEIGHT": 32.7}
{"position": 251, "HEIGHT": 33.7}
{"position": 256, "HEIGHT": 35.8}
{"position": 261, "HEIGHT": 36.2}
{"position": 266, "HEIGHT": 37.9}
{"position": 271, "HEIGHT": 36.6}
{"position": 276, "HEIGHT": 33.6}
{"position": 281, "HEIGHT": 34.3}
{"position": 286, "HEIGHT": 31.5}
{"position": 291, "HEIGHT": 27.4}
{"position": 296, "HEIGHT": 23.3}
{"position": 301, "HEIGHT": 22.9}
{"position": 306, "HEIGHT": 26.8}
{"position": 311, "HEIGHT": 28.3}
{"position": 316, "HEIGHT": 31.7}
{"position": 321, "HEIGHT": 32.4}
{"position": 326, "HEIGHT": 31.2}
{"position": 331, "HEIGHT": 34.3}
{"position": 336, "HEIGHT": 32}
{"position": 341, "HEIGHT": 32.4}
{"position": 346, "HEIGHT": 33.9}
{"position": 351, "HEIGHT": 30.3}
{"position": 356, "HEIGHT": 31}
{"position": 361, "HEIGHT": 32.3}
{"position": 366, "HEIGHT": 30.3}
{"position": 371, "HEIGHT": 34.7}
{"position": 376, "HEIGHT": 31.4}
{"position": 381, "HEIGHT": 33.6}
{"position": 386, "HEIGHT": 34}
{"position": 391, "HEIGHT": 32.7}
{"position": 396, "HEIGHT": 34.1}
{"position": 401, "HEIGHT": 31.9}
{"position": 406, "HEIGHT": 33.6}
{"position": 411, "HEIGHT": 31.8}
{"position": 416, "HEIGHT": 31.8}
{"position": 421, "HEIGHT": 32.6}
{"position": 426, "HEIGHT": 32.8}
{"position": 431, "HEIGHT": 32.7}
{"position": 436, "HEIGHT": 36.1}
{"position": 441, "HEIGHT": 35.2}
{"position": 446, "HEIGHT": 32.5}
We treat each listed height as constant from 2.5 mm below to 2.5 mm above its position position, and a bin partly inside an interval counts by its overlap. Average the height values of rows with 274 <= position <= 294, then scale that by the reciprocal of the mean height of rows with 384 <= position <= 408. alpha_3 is 0.95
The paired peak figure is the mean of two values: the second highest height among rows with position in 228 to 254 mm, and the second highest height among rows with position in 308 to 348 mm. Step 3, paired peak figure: 33.8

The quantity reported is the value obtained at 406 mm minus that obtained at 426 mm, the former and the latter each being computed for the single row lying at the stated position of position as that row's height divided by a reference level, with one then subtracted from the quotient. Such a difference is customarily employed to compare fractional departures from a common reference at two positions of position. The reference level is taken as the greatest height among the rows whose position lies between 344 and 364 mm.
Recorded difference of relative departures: 0.02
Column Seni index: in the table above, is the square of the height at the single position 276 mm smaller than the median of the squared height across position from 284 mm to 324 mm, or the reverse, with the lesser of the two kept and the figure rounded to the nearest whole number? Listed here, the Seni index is 776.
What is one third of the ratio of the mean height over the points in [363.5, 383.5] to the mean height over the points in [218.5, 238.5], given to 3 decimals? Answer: 0.328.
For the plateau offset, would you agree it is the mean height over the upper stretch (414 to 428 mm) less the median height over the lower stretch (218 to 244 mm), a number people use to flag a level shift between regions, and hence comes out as -0.4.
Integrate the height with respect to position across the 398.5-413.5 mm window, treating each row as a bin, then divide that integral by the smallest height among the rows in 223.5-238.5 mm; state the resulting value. 15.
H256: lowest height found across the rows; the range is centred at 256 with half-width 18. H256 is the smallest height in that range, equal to 32.7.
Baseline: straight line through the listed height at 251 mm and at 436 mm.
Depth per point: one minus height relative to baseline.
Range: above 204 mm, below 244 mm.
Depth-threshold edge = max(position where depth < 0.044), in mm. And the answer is 241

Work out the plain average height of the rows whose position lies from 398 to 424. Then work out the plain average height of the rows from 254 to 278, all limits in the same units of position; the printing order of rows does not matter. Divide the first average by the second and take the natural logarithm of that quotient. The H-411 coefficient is -0.11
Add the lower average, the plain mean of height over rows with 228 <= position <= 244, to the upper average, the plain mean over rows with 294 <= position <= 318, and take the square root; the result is 7.73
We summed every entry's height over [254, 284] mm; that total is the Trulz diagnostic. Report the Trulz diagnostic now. 214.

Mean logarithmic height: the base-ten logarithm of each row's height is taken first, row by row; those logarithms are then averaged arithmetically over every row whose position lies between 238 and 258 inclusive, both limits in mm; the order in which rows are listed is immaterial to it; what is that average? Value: 1.53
